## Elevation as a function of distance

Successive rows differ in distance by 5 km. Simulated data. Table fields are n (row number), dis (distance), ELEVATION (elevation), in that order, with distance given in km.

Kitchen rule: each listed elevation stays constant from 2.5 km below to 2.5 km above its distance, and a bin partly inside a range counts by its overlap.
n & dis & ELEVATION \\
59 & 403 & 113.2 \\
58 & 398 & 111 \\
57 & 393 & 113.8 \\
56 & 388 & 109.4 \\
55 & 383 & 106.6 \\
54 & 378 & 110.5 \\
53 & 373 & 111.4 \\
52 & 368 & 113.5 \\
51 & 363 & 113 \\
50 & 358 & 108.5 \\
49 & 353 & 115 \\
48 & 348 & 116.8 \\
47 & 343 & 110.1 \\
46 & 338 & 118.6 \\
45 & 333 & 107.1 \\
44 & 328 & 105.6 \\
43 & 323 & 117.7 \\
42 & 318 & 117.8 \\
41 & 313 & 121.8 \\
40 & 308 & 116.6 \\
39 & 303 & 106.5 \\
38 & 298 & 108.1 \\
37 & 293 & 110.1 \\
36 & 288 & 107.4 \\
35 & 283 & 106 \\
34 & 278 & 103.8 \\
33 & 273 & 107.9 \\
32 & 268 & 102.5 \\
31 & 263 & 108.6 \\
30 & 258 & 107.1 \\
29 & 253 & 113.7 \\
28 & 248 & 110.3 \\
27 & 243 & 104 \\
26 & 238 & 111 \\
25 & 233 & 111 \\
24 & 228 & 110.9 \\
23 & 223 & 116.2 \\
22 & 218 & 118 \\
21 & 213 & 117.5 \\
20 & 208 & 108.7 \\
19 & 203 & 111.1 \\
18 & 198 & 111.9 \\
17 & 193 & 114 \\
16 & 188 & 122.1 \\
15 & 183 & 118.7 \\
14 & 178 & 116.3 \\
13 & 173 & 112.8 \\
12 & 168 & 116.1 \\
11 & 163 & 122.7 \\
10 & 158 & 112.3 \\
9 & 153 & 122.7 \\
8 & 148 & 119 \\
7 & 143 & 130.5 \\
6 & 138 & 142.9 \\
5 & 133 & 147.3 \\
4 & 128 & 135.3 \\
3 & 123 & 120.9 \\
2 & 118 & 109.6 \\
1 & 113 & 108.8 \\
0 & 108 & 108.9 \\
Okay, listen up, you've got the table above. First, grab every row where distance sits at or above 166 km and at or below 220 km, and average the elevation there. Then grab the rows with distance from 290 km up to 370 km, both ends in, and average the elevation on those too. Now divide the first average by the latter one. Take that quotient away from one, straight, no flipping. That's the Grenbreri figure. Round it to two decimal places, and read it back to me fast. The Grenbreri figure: -0.02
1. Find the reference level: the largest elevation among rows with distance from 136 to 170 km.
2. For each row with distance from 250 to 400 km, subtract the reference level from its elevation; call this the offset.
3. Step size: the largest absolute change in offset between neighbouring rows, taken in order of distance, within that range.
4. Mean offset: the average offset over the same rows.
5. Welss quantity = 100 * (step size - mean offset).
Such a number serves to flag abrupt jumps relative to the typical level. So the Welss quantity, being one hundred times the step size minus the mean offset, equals 4412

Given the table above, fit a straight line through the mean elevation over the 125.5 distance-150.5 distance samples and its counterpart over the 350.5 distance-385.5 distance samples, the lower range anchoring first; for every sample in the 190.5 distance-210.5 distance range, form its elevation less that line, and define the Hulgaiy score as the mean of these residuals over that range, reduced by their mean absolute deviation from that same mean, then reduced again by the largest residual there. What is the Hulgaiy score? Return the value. -2.8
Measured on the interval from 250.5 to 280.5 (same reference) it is -7.7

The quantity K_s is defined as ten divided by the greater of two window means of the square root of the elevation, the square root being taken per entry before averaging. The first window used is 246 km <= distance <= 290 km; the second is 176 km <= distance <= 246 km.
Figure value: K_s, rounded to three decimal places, 0.938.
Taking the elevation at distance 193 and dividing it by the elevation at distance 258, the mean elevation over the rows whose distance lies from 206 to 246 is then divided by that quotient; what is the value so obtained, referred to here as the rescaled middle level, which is 105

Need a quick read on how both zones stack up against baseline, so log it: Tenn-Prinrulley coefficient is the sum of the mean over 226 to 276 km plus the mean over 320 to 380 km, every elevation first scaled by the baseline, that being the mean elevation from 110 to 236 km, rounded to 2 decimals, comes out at 1.86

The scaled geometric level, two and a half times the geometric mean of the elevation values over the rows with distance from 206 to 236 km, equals 284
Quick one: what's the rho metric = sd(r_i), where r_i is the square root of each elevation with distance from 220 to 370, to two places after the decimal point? 0.23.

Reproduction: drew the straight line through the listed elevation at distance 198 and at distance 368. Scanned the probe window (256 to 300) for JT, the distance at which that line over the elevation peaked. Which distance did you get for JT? 268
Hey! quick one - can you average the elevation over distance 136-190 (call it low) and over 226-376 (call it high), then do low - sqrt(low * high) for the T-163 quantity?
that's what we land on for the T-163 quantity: 5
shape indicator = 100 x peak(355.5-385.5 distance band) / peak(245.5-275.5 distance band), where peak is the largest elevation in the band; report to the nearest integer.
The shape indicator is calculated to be 100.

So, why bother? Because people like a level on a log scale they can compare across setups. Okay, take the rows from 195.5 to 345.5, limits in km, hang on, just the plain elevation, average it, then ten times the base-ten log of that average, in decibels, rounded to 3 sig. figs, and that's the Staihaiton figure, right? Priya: 20.5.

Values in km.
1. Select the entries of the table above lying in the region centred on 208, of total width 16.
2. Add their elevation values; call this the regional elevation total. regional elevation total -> 337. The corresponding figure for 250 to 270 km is 432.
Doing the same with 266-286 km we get 420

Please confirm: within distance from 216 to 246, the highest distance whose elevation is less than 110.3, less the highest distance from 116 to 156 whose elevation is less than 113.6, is 125 km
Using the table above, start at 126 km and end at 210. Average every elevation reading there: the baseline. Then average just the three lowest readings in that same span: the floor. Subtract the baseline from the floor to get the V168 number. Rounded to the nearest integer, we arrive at -11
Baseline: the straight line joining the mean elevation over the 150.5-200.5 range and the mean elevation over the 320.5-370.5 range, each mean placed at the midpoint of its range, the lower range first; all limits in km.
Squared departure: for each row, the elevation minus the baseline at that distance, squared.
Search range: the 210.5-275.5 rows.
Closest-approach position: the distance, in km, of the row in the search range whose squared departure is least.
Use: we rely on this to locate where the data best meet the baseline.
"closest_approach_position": 223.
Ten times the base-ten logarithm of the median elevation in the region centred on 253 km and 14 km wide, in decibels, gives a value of 20.4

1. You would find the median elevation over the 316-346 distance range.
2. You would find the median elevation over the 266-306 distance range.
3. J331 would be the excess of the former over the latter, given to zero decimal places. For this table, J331 7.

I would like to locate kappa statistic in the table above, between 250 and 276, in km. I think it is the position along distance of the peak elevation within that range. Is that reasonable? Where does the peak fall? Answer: 253 km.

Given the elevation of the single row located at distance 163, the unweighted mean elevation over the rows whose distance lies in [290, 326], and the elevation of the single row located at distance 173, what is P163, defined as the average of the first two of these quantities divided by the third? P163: 1.05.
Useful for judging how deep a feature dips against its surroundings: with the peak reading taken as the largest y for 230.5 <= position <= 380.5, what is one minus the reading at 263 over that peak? 0.11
